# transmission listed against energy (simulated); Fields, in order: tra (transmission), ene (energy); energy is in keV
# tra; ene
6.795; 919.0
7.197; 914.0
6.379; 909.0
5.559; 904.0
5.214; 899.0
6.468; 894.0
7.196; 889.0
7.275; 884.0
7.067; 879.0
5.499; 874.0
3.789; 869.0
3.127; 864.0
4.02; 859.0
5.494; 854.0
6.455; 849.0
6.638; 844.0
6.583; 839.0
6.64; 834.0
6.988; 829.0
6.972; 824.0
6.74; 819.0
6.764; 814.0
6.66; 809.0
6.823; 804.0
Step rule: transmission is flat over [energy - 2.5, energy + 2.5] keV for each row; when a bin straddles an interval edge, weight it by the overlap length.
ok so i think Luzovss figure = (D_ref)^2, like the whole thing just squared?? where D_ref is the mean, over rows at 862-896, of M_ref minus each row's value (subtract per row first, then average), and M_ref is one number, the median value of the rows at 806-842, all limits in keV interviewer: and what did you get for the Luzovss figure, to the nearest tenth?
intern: 0.9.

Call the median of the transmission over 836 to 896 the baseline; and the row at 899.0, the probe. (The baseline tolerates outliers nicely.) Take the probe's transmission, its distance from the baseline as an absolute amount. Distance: 1.2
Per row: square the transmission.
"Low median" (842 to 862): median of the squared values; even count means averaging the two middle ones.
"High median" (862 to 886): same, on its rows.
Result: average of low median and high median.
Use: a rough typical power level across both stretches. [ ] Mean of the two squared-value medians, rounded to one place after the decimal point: 33.1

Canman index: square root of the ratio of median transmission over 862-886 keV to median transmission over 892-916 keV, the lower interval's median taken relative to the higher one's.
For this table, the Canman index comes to 0.93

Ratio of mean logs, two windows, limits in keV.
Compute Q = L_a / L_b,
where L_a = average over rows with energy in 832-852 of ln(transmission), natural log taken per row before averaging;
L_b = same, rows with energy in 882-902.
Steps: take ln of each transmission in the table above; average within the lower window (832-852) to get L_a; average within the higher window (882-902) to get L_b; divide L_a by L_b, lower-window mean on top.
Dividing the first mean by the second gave 1.0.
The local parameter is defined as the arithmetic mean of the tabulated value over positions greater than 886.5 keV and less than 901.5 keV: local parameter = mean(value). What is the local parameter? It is 6.3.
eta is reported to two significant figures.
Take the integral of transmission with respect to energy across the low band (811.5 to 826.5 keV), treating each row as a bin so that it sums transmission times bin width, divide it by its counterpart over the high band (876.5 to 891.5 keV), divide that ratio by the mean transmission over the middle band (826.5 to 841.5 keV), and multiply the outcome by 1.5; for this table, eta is 0.21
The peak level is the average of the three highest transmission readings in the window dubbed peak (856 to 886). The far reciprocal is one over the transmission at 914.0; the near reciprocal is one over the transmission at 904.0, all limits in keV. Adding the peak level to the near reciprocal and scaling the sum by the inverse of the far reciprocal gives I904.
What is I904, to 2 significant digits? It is 49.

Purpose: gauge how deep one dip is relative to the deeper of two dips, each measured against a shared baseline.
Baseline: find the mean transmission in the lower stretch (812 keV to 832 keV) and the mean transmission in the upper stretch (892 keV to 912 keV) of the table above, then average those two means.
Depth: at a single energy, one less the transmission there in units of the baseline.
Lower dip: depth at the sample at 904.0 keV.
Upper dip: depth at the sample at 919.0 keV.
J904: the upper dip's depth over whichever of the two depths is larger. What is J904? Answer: -0.5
